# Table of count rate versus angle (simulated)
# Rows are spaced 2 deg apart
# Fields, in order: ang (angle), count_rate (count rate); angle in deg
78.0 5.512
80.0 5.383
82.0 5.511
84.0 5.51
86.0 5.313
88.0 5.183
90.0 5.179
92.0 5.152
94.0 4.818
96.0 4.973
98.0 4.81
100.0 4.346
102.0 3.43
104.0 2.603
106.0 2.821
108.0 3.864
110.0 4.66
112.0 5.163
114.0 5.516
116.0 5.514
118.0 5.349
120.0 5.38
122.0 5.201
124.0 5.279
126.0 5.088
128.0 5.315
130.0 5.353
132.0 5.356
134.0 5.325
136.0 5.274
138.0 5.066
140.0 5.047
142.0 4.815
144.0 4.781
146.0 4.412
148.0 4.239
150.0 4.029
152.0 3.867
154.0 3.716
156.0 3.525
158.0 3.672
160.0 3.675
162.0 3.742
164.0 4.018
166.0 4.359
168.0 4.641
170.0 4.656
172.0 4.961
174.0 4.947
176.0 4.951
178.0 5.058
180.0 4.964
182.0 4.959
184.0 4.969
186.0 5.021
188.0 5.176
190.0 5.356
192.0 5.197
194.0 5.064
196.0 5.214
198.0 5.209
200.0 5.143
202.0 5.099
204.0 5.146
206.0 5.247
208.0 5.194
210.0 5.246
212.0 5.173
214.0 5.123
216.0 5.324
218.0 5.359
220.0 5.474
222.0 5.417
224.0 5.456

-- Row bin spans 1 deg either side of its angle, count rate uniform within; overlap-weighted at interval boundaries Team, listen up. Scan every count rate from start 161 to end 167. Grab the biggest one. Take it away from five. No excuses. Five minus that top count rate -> 0.64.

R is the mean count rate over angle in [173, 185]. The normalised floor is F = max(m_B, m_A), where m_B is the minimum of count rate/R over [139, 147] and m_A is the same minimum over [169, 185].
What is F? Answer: 0.94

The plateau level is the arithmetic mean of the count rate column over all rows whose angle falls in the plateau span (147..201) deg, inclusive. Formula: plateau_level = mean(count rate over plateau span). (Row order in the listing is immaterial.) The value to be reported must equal 4.6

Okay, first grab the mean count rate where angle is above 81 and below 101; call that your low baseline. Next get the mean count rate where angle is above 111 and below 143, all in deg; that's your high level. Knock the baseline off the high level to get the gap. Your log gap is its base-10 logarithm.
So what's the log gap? -0.8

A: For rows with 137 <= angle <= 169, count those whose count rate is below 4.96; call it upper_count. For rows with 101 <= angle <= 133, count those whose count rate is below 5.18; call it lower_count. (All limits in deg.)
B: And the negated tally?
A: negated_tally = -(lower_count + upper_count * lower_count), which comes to -105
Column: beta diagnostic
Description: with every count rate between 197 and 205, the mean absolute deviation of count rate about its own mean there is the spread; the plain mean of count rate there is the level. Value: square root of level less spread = 2.26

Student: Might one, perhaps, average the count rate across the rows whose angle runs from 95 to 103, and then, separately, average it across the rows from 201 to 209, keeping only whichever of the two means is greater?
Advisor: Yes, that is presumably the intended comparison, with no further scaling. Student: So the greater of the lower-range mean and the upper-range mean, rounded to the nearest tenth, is 5.2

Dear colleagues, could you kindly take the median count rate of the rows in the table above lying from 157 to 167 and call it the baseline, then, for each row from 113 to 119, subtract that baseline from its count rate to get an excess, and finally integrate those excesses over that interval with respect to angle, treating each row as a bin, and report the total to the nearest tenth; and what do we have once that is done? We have 10.3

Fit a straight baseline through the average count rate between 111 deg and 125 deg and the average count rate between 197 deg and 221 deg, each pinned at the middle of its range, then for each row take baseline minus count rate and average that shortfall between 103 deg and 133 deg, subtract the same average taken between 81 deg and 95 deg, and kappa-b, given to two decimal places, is 0.37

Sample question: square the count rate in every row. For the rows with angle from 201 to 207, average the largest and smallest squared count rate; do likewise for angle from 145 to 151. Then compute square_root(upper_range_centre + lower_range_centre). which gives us 6.7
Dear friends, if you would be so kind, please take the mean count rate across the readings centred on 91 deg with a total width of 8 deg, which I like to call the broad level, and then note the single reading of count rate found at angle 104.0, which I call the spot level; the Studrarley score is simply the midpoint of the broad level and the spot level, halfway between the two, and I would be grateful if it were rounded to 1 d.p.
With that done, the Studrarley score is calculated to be 3.8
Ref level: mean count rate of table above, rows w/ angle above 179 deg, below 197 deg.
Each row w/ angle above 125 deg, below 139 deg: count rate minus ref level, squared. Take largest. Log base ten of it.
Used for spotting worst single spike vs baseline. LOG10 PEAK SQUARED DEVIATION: -1.2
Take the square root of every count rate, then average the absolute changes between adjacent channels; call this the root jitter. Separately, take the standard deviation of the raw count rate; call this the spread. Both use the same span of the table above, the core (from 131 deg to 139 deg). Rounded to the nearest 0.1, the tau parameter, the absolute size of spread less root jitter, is 0.1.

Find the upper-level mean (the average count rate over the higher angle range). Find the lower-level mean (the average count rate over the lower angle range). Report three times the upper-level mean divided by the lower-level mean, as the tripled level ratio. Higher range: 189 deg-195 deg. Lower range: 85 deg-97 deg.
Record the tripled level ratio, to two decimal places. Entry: 3.06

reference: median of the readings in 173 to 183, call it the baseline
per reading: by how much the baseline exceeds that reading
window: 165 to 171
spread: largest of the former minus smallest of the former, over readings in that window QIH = 0.30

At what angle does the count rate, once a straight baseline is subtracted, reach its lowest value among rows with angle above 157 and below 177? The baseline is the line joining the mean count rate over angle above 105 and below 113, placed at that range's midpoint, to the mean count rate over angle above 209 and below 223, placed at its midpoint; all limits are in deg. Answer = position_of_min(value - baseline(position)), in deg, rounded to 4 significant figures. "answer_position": 160.0 deg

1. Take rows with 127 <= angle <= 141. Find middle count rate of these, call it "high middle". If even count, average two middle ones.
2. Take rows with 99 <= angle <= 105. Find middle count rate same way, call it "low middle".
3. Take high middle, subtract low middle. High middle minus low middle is 1.9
